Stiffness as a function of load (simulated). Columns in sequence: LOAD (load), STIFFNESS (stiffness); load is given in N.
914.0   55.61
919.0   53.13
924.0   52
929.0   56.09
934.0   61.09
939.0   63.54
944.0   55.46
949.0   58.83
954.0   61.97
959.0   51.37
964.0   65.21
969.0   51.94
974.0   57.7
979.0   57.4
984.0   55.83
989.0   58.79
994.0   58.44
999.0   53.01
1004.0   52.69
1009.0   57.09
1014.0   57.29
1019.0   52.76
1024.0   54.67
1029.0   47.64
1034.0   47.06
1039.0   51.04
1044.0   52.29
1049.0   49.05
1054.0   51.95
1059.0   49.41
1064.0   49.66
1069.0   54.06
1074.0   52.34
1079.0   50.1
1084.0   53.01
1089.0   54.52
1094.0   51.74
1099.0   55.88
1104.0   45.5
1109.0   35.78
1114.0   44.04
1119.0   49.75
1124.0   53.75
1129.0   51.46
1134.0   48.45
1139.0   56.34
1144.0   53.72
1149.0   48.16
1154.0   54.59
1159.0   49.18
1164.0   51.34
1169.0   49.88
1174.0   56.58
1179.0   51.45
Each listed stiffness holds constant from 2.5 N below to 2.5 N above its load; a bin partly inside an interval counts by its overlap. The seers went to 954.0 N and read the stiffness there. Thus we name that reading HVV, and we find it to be 61.97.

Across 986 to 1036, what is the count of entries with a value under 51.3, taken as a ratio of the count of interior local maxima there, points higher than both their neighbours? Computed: 1.0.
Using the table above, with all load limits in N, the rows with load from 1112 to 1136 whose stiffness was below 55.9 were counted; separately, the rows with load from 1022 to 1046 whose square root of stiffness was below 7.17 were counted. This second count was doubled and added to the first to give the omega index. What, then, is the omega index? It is 11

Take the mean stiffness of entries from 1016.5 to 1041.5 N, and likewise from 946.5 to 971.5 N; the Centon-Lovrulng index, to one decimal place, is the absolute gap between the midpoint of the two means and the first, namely 3.6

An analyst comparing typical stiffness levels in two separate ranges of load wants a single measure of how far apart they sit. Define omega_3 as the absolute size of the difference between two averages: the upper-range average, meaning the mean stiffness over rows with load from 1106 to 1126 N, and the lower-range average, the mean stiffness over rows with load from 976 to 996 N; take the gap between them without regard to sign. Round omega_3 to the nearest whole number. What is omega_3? 12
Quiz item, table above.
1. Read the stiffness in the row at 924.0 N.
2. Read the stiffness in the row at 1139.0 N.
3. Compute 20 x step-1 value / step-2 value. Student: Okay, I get 18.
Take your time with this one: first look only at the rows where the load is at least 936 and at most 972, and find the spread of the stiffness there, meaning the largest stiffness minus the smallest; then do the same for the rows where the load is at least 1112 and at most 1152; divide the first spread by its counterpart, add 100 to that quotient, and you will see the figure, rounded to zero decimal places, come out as 101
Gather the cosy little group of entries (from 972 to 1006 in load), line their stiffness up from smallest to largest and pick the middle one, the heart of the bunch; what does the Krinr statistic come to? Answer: 57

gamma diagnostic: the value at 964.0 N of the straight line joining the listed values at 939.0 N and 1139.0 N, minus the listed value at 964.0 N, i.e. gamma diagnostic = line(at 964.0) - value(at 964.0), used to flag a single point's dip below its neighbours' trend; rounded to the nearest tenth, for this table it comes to -2.6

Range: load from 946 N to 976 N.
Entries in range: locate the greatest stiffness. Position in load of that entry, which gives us 964.0 N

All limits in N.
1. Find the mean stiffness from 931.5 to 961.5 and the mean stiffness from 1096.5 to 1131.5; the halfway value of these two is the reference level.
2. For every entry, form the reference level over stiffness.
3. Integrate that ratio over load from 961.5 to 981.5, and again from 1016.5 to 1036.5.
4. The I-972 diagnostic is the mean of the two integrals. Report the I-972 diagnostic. 19.9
